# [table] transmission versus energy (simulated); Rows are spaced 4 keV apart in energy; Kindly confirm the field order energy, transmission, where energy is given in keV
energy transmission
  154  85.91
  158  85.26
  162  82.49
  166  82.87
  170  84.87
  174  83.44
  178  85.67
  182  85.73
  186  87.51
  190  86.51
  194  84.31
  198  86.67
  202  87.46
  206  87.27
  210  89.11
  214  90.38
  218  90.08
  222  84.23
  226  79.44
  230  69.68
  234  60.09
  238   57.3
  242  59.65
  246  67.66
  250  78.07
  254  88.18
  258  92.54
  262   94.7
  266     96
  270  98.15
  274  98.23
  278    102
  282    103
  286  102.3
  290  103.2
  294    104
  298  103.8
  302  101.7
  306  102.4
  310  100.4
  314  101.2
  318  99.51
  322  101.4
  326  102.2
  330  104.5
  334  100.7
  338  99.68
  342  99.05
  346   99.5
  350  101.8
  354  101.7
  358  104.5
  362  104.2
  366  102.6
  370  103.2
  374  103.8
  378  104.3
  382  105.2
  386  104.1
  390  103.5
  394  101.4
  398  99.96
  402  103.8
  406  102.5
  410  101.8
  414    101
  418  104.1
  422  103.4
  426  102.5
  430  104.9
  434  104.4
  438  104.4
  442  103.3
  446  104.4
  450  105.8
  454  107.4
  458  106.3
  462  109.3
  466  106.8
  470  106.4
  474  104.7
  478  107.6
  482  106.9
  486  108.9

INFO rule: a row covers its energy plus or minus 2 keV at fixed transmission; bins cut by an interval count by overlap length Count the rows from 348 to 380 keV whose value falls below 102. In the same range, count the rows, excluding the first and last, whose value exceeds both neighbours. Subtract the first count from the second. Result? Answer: -1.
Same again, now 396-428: -1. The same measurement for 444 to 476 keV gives 2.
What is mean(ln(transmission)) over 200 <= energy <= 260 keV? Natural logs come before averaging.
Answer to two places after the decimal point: 4.35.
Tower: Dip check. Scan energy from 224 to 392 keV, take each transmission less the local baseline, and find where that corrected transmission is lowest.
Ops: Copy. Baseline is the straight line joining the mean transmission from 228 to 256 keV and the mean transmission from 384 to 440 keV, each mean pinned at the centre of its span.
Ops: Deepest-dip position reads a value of 238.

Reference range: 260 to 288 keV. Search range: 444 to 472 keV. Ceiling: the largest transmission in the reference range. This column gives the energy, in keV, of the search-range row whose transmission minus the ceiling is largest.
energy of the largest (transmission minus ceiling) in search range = 462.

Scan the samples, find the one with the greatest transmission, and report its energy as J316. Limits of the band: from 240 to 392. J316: 382 keV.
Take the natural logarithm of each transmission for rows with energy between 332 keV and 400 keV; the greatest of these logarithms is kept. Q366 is 4.66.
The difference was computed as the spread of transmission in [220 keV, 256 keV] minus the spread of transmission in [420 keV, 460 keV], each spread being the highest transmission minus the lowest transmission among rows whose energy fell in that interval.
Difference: 26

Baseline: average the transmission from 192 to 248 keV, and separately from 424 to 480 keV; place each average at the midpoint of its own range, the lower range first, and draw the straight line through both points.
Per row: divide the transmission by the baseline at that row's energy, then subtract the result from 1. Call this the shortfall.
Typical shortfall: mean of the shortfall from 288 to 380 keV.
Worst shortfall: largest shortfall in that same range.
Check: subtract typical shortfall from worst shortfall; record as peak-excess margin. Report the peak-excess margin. 0.047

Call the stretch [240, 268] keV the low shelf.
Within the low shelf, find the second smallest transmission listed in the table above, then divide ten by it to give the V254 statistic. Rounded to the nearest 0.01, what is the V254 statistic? 0.15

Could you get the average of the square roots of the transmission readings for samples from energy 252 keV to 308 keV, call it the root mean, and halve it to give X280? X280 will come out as 4.98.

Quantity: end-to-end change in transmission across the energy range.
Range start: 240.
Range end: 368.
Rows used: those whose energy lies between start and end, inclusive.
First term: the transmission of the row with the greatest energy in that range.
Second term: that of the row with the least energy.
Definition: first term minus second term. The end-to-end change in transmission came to 43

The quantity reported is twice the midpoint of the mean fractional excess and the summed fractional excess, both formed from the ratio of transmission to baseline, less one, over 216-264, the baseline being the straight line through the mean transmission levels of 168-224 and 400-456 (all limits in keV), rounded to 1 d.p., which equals -1.9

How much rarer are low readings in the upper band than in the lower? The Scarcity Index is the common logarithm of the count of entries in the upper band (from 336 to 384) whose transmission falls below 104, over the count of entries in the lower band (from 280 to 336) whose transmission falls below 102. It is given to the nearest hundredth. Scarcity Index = 0.12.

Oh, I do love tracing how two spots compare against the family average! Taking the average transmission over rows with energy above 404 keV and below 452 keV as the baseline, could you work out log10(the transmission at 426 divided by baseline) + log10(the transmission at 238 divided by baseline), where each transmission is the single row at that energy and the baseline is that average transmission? -0.26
